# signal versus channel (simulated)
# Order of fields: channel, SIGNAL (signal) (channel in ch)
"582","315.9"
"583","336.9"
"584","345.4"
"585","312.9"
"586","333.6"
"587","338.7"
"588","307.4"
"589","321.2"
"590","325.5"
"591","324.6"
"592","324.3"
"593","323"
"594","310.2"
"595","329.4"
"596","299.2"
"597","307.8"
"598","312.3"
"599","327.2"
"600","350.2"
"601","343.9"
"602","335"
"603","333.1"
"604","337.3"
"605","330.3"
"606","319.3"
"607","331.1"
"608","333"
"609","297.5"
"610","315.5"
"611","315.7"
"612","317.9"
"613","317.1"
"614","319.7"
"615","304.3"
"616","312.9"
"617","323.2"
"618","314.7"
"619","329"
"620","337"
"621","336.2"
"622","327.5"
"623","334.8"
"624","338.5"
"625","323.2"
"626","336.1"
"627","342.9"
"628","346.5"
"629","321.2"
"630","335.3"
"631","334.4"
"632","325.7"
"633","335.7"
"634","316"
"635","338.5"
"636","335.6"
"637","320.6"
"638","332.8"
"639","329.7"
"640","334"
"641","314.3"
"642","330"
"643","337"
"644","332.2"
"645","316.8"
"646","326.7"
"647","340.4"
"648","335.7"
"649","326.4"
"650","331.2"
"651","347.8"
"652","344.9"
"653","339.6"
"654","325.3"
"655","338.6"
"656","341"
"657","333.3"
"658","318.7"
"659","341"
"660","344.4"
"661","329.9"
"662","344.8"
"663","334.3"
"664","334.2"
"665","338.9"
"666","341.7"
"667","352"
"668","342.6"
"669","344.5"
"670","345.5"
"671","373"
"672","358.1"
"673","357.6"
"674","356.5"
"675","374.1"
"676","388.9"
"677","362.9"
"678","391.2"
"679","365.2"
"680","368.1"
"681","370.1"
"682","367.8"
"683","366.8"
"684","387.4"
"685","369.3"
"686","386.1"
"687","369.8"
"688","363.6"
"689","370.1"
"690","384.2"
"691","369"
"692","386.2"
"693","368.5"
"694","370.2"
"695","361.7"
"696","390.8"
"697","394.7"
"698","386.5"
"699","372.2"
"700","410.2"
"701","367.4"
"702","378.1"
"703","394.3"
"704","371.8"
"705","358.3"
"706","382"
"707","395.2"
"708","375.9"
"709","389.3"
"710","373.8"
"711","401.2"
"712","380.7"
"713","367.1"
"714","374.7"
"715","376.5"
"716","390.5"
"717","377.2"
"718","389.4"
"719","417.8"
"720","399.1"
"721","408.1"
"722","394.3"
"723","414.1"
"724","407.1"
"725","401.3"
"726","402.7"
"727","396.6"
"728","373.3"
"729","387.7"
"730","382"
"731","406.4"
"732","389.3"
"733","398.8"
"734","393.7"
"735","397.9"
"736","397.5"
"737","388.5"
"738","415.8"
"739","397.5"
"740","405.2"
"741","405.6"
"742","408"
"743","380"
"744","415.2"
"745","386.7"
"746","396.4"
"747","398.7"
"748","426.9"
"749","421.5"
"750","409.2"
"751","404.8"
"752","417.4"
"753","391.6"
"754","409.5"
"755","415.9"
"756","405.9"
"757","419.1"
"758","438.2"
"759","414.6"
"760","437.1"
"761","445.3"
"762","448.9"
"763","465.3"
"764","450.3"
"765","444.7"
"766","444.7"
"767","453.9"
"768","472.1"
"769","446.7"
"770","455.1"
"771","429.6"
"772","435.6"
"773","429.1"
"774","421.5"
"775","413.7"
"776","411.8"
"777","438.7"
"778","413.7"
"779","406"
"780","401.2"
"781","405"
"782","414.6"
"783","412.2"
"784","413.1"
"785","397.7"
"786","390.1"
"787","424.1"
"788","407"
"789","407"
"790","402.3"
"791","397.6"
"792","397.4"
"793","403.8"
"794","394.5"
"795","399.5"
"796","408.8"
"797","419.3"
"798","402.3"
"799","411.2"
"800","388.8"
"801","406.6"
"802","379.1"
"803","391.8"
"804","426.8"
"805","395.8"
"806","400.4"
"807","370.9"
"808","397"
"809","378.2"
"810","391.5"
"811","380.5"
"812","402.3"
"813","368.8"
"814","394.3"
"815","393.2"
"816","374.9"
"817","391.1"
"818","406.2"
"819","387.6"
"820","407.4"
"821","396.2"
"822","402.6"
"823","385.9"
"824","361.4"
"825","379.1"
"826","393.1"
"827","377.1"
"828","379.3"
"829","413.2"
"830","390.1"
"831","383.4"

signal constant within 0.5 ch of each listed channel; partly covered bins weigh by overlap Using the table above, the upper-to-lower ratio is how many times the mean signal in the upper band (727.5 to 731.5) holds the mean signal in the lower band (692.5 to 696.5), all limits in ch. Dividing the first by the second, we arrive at 1.04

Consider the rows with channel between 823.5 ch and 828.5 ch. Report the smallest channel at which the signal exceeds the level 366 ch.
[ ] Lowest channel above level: 825 ch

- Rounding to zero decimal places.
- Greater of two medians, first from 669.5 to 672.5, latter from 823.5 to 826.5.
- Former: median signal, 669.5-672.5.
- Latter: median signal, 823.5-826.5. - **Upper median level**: 379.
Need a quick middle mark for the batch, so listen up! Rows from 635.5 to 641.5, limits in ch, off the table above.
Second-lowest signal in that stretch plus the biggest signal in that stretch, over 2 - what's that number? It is 328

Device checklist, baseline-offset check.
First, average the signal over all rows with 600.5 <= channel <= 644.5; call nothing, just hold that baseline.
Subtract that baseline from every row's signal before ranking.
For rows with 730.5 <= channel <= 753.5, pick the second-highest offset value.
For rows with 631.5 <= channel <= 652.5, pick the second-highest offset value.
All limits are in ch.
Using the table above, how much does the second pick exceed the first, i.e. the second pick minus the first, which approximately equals -77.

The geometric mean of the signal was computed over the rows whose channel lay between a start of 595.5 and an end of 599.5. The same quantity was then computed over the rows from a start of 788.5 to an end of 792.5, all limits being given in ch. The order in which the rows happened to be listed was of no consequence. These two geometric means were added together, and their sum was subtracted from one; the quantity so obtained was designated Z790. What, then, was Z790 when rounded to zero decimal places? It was -712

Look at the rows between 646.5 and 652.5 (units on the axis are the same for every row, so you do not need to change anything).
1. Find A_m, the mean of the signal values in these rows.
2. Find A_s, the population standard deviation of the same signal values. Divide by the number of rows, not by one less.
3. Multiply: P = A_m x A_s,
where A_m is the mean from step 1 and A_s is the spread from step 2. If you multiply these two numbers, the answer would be 2524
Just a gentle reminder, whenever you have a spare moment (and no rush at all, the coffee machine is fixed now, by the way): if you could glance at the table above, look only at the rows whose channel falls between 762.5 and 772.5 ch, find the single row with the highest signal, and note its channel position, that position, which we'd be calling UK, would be 768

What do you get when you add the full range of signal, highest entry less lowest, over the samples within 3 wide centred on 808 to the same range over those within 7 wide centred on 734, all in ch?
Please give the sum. 44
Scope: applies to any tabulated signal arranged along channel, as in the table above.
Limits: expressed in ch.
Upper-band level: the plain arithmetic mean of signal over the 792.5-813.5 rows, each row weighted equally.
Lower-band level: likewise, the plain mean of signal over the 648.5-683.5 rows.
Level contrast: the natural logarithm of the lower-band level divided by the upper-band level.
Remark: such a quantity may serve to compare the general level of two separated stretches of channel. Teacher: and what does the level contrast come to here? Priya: -0.12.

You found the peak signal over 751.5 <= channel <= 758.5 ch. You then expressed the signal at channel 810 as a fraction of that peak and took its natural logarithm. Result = -0.11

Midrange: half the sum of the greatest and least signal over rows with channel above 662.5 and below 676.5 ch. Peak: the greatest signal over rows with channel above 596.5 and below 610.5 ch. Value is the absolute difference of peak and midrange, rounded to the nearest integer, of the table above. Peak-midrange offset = 11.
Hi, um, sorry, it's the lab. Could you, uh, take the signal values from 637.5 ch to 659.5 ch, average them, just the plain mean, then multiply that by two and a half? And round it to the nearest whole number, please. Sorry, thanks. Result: 832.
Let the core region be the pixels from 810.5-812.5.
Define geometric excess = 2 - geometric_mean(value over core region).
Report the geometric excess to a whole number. -389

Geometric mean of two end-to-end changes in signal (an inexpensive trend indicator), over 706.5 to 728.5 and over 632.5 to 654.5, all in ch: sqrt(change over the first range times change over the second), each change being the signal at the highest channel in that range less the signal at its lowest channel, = 15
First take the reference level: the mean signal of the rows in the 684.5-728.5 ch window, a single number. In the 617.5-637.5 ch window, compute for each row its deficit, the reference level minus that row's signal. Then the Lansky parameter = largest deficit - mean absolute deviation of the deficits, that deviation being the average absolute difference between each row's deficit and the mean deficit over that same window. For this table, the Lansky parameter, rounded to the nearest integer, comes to 62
